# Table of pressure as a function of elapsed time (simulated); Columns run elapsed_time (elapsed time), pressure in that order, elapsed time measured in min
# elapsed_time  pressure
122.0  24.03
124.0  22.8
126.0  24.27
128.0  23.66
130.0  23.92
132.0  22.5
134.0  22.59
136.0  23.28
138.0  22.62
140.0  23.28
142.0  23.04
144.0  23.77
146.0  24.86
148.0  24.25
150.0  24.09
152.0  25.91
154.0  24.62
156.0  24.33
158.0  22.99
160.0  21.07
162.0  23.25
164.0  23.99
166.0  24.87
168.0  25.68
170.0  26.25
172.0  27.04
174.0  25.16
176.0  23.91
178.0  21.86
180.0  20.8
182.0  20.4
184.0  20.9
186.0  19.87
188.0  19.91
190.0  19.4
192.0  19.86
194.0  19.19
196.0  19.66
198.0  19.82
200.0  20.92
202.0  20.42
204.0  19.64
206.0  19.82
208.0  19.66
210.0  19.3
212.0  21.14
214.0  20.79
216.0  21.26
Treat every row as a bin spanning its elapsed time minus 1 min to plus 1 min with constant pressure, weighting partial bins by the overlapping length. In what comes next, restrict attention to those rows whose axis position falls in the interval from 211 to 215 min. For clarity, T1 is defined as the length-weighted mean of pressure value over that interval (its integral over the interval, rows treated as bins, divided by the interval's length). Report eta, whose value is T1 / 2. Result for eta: 10.5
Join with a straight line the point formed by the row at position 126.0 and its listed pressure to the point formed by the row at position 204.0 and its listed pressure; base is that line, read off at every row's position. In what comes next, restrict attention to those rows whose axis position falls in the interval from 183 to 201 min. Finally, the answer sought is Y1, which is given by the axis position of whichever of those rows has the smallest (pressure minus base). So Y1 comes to 190.0 min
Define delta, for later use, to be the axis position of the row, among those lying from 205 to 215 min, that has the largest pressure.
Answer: 212.0 min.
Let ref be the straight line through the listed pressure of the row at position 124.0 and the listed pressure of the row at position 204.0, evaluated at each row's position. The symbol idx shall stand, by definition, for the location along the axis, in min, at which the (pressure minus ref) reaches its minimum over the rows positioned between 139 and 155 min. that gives 142.0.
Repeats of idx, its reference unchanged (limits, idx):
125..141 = 132.0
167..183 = 182.0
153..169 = 160.0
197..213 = 210.0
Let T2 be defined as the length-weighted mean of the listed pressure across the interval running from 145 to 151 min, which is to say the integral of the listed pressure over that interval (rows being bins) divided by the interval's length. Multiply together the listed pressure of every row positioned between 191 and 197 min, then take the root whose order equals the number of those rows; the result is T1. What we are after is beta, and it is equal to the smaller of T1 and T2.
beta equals 19.6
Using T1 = 19.6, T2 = 24.4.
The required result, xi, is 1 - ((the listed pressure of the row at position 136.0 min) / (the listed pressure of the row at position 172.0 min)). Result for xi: 0.14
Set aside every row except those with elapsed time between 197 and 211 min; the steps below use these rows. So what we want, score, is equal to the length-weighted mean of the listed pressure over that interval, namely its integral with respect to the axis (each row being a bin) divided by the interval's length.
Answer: 19.94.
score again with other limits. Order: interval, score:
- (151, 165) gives 23.74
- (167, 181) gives 24.39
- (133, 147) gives 23.35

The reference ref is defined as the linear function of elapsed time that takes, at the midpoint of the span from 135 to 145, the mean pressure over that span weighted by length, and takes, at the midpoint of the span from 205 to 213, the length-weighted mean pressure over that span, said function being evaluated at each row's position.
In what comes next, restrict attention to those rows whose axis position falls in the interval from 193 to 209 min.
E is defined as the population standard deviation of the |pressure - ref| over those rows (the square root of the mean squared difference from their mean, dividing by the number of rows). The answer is 0.40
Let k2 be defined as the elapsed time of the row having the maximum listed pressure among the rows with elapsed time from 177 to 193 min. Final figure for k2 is 178.0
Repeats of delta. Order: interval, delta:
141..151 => 146.0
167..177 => 172.0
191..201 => 200.0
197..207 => 200.0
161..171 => 170.0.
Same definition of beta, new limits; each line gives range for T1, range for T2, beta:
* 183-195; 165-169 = 19.8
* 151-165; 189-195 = 19.5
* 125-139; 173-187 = 21.8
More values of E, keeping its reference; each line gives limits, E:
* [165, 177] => 0.97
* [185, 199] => 0.28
